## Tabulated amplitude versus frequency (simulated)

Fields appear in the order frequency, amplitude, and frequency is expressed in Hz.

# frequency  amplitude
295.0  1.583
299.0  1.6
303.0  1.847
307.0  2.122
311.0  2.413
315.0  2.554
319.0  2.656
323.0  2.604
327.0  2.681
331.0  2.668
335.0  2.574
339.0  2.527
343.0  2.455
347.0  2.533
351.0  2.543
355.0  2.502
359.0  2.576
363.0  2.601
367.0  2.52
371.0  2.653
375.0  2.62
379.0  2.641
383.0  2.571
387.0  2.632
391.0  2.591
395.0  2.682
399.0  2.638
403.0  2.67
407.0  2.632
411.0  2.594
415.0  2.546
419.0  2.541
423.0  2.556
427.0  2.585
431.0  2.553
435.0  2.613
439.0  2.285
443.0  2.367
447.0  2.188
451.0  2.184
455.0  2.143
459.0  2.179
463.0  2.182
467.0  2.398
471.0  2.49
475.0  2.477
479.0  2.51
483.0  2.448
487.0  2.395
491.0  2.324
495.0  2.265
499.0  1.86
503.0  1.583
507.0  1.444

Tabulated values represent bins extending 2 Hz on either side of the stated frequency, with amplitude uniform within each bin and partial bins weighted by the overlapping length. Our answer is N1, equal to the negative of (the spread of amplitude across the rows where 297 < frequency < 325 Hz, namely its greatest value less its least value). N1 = -1.06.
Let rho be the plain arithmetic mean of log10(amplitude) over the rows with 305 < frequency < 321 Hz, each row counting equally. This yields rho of 0.385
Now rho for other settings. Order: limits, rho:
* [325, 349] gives 0.410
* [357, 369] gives 0.409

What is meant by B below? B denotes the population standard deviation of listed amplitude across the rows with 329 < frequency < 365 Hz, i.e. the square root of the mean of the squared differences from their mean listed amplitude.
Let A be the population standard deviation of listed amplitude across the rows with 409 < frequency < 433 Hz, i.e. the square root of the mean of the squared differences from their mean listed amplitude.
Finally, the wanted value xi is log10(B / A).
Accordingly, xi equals 0.5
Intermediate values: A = 0.02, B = 0.058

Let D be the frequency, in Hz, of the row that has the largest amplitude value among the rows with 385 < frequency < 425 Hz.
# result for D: 395.0 Hz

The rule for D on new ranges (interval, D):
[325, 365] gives 327.0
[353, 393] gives 371.0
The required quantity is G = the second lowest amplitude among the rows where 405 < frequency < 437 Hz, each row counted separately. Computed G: 2.546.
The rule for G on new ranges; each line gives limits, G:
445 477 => 2.179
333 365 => 2.502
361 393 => 2.571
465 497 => 2.324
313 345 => 2.527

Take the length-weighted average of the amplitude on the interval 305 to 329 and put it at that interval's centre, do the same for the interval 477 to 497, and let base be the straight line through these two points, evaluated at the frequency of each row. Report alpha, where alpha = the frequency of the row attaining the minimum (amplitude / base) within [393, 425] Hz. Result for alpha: 419.0 Hz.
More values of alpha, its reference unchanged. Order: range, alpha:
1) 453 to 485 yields 455.0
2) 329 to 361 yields 343.0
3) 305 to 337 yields 307.0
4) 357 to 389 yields 367.0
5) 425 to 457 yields 455.0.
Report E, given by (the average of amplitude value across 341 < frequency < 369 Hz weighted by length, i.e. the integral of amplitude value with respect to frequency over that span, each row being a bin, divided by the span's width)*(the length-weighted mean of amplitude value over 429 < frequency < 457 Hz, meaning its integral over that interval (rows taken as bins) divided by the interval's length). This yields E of 5.9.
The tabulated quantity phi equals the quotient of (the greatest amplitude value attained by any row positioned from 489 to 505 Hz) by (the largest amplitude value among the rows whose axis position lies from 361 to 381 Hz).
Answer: 0.88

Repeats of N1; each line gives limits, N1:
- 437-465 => -0.22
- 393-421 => -0.14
